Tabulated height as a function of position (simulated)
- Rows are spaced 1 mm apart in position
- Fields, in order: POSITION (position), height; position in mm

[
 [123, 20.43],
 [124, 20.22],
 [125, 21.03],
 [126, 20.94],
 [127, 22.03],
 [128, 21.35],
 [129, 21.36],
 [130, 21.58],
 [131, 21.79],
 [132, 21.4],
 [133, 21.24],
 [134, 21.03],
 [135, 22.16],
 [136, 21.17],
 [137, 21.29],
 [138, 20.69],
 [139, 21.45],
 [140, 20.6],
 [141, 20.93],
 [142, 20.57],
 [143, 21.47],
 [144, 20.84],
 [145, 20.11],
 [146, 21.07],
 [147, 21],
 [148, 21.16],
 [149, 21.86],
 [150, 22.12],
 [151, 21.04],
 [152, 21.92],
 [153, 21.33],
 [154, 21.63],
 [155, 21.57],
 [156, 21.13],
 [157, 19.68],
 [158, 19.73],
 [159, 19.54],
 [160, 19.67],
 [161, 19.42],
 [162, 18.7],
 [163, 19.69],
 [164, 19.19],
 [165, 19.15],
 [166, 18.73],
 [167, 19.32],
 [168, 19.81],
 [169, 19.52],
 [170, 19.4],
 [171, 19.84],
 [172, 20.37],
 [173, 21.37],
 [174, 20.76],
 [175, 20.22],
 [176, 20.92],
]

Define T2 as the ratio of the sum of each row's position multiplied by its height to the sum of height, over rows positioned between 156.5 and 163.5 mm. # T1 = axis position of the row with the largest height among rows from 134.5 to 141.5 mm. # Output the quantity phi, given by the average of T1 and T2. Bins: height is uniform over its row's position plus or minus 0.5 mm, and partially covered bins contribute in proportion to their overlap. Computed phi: 147.5 mm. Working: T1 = 135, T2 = 160.0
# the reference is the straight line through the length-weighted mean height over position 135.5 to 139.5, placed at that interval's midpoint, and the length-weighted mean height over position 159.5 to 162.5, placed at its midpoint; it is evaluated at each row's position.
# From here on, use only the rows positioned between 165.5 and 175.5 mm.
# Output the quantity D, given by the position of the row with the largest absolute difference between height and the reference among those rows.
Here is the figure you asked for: 173 mm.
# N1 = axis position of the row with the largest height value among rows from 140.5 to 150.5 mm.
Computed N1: 150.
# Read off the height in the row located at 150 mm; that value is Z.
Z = 22.12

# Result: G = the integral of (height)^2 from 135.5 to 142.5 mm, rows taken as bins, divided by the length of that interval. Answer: 439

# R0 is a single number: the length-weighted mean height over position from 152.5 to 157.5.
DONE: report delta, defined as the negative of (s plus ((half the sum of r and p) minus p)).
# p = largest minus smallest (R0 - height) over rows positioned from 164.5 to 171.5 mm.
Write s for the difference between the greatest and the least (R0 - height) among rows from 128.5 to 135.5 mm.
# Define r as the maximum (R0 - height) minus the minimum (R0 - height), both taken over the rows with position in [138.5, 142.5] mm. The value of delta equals -1.0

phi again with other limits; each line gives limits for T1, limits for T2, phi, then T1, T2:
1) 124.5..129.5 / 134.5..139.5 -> 132.0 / 127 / 137.0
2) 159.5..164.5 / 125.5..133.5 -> 146.3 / 163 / 129.5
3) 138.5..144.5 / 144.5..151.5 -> 145.5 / 143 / 148.0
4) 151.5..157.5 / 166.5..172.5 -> 160.8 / 152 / 169.5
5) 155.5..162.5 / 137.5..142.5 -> 148.0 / 156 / 140.0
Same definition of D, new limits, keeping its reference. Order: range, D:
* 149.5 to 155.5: 150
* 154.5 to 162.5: 155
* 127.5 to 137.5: 135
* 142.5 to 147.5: 143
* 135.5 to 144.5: 143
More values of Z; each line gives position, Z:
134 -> 21.03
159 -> 19.54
